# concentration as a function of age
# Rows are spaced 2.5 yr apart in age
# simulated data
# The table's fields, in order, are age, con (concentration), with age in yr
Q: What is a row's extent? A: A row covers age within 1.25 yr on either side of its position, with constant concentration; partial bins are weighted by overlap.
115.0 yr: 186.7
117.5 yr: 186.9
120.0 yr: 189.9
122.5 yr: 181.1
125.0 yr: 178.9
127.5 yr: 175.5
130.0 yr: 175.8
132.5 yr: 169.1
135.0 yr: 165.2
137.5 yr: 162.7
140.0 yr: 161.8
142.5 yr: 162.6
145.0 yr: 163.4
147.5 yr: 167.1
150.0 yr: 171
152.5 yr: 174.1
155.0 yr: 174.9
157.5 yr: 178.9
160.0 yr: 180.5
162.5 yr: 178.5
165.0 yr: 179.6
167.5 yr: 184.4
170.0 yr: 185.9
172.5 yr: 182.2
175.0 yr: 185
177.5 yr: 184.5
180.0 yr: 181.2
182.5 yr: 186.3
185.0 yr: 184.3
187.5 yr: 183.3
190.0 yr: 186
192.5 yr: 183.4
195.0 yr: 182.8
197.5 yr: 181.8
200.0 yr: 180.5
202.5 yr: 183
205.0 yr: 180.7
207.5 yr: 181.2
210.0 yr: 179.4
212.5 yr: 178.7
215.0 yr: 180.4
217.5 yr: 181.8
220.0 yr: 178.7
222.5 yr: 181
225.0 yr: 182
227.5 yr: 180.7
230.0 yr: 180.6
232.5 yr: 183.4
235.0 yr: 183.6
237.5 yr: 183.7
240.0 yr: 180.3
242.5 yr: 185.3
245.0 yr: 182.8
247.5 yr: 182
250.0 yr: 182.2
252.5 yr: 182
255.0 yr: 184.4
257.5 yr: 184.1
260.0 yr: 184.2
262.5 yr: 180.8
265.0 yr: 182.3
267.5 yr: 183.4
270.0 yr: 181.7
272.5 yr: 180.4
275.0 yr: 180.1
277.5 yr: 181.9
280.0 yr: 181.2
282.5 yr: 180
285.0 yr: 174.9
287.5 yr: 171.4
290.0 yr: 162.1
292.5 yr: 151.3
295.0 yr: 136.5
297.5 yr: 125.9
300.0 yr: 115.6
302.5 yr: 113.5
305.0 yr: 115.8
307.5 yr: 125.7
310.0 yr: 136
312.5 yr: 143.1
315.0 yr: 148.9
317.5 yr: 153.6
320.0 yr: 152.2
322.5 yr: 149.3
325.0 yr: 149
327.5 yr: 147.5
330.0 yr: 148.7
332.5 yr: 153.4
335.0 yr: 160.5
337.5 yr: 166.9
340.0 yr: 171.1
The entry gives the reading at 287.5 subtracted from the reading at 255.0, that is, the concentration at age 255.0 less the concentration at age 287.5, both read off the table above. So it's 13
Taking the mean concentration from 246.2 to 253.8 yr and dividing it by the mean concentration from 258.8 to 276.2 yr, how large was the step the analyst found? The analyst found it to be 1.00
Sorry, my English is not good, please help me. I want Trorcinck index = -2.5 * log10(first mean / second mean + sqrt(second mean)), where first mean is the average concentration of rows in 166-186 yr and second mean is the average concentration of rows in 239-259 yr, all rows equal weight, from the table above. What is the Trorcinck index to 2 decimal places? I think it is -2.91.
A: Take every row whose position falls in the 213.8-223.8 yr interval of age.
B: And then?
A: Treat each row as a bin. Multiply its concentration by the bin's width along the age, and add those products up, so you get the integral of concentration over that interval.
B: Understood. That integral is 1805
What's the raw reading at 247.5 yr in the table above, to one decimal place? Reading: 182.0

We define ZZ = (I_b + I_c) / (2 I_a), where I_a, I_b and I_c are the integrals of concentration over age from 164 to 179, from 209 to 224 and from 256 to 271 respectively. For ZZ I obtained 0.988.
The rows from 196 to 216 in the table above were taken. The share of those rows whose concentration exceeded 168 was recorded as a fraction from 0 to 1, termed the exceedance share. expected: 1.00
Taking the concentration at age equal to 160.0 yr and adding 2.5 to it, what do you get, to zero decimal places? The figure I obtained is 183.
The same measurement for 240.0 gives 183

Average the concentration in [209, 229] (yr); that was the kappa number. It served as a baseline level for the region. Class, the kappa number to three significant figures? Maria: 180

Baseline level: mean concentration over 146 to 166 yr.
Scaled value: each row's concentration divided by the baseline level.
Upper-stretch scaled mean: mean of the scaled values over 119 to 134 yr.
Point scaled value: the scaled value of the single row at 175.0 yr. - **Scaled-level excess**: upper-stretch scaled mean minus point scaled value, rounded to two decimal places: -0.04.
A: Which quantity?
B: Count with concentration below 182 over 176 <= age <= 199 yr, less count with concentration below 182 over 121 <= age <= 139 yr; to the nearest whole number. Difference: -5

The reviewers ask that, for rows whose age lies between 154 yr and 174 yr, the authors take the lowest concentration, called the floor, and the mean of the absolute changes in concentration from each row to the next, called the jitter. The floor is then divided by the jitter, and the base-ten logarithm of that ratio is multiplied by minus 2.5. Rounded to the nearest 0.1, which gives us -4.5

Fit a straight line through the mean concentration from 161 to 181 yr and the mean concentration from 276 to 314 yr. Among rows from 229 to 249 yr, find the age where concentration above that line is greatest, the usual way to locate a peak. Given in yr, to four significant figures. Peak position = 242.5 yr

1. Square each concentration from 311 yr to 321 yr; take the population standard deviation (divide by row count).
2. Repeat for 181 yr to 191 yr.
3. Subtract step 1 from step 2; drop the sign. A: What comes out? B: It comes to 743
